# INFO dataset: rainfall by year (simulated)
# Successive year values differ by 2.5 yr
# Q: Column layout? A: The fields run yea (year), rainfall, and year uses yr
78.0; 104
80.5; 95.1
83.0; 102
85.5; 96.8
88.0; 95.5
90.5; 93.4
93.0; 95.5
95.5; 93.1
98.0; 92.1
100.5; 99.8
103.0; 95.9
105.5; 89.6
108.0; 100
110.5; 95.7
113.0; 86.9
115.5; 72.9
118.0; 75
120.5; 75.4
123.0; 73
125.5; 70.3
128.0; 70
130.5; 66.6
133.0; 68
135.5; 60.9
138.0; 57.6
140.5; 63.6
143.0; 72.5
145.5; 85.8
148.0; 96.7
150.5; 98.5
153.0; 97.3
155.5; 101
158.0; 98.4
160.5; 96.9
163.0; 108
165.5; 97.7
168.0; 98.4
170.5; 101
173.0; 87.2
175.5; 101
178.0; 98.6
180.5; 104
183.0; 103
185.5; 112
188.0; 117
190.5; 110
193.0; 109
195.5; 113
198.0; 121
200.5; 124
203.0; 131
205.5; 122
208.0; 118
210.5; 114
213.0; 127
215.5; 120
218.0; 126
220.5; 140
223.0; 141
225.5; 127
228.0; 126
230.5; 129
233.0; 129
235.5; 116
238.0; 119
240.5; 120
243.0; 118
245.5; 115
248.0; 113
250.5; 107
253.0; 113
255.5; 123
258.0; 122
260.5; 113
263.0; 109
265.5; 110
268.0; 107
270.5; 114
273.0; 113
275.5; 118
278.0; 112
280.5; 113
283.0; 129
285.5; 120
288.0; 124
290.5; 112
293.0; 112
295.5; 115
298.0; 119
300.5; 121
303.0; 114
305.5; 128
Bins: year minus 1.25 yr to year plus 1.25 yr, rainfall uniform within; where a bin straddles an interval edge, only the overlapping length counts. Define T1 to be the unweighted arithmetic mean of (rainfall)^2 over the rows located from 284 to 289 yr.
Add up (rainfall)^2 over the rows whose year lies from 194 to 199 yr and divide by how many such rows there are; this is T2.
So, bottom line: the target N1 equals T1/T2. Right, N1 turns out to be 1.1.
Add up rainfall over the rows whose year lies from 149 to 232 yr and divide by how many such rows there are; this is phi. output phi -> 113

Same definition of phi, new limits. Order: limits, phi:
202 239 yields 126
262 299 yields 115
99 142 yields 78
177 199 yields 110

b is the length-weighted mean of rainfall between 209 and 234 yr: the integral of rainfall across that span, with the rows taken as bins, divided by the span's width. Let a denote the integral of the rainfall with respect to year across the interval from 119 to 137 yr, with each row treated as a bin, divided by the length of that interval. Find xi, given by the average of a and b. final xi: 98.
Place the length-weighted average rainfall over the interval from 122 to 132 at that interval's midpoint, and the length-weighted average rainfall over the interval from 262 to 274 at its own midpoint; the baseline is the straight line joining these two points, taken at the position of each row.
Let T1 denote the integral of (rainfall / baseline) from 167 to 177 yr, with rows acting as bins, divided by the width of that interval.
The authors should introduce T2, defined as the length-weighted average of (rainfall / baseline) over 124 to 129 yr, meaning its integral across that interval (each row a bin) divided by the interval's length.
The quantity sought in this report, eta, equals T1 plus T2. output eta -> 2.18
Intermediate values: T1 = 1.17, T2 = 1.01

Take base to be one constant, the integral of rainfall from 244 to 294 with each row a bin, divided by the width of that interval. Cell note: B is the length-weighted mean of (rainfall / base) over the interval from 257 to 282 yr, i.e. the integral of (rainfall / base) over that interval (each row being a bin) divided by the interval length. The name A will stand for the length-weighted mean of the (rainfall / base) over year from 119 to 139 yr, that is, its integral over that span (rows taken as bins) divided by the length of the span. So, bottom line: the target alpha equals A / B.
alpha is 0.6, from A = 0.59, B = 0.98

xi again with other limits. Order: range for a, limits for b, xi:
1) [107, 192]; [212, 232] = 109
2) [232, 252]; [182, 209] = 117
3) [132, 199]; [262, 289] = 105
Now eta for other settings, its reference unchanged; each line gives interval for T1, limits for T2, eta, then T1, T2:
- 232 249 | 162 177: 2.36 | 1.16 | 1.20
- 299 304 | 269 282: 1.99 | 0.98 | 1.01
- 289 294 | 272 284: 1.99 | 0.96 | 1.03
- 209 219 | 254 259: 2.42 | 1.28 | 1.14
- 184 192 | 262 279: 2.29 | 1.29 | 1.01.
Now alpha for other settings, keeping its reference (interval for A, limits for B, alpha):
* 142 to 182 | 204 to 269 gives 0.8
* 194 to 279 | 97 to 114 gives 1.3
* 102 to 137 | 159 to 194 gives 0.8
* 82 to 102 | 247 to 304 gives 0.8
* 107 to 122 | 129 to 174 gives 1.0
